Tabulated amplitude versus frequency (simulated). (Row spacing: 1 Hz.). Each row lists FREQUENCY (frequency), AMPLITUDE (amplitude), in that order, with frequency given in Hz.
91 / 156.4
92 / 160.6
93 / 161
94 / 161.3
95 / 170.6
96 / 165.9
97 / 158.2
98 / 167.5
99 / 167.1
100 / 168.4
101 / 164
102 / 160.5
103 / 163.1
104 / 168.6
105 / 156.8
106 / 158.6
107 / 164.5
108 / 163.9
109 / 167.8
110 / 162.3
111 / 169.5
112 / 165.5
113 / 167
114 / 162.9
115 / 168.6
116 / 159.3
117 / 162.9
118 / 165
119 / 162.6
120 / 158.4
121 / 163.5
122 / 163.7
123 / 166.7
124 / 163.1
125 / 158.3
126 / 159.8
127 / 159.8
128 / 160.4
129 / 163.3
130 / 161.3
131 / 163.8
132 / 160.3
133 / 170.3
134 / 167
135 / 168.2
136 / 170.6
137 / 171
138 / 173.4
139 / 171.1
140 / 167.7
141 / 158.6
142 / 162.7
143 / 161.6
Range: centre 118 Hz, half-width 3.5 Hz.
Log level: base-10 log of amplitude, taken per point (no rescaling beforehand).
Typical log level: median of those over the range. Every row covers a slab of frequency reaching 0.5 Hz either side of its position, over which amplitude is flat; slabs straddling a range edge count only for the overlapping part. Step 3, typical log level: 2.212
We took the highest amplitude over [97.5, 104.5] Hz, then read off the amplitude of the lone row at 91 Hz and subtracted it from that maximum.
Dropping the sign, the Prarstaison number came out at 12.2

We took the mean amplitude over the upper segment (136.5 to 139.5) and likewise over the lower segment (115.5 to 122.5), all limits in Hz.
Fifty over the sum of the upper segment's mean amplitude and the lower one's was 0.150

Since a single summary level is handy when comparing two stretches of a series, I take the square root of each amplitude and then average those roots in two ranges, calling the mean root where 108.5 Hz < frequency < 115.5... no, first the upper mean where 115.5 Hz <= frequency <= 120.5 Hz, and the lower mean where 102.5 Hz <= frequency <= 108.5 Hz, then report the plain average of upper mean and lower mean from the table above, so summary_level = 12.7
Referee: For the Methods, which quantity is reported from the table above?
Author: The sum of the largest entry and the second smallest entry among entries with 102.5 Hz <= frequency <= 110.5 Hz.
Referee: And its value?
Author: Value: 327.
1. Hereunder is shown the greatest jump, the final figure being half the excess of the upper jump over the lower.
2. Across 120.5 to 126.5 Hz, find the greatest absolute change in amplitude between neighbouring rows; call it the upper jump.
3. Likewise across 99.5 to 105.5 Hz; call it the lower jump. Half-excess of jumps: -3.5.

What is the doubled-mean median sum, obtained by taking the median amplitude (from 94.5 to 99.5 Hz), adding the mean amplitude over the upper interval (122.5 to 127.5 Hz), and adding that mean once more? 490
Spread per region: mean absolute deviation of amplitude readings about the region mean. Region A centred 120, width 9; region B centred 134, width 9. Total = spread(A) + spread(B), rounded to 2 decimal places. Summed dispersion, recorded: 5.55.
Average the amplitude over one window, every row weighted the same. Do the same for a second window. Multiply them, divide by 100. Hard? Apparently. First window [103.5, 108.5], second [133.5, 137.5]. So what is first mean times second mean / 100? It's 275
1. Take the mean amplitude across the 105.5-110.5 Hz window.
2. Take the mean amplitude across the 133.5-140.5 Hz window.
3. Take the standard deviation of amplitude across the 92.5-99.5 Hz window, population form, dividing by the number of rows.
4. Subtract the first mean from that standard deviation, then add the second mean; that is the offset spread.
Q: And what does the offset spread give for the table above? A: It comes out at 11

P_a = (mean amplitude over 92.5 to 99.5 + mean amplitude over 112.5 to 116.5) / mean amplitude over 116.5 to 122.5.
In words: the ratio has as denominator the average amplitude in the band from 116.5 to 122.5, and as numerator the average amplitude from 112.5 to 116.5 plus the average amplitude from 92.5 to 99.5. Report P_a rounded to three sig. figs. 2.02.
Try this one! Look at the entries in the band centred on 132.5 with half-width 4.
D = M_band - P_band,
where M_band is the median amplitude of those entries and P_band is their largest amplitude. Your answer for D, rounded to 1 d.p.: -5.2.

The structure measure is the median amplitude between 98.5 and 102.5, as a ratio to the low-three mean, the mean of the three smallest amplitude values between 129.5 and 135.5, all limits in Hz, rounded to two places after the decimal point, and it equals 1.02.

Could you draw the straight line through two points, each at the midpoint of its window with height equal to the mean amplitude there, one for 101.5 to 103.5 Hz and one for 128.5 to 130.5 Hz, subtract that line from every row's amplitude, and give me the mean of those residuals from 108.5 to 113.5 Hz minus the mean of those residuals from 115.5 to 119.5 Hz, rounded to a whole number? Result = 4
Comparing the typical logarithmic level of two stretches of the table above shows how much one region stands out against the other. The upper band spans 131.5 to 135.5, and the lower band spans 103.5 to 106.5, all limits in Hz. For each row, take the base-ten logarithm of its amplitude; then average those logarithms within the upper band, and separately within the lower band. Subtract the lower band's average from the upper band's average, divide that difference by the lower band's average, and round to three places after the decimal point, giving 0.006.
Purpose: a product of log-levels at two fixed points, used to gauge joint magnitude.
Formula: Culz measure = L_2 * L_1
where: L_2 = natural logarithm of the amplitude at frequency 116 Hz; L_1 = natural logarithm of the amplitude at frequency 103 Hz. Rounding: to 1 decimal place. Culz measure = 25.8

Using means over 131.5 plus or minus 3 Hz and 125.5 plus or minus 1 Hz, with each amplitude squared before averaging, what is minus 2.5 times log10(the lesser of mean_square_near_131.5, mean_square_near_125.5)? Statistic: -11.01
